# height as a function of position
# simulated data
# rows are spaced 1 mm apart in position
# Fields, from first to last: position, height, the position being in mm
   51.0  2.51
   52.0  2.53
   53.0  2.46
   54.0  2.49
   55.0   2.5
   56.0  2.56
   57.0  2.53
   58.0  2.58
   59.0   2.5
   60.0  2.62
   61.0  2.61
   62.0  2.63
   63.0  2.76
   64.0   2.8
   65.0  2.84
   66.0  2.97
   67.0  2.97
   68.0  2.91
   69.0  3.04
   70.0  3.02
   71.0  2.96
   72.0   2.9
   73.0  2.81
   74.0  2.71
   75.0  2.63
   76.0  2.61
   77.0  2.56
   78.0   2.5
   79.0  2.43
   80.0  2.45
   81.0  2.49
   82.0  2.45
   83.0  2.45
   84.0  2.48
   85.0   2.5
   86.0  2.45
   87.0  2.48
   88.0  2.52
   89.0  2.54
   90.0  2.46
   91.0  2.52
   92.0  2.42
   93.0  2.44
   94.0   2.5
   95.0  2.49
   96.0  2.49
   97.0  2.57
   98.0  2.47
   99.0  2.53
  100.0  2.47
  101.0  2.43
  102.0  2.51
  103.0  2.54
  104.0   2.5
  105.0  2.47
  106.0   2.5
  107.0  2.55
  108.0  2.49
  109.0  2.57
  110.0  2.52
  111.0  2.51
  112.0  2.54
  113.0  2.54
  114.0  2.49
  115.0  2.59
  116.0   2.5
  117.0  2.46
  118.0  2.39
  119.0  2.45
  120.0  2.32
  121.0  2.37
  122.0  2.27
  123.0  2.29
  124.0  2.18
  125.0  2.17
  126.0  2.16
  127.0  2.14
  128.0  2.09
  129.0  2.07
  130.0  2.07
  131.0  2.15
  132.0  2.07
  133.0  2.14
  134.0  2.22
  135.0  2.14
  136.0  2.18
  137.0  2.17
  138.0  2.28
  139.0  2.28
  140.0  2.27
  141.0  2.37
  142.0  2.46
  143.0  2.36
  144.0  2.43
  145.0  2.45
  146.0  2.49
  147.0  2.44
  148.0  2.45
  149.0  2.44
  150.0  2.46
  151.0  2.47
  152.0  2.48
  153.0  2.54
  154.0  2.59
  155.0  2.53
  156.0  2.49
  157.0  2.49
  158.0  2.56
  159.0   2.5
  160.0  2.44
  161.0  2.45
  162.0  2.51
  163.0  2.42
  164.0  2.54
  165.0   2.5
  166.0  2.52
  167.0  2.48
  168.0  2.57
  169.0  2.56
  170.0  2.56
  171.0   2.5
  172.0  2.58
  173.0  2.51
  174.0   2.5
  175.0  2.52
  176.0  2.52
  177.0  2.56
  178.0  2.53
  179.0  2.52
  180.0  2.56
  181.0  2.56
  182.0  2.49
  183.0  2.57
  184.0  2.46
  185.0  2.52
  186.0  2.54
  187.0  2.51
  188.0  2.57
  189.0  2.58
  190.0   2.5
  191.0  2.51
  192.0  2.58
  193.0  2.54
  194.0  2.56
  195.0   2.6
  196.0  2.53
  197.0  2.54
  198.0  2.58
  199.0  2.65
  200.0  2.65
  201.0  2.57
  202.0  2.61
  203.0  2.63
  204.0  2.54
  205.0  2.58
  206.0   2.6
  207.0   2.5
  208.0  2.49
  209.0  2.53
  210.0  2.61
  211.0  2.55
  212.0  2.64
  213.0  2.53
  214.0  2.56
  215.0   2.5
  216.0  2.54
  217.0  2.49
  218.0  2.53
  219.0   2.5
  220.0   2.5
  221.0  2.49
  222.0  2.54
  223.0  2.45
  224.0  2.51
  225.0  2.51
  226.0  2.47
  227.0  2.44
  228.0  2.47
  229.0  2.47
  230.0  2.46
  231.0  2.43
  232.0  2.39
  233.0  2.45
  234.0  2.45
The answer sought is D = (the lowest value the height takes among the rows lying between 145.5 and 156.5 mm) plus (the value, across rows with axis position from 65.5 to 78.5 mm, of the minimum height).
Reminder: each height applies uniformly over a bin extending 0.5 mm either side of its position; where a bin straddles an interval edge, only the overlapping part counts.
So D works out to 4.94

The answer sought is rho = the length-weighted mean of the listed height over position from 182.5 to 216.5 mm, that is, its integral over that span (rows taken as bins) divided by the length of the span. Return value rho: 2.56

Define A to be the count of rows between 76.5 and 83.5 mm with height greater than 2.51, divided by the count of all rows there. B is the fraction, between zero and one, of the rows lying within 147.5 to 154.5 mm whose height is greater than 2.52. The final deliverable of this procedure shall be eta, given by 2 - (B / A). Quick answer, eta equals 0.0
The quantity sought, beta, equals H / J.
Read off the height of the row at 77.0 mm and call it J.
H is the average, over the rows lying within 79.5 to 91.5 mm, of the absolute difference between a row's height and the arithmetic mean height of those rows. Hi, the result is 0.010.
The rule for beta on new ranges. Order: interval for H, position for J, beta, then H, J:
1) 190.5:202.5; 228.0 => 0.014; 0.035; 2.47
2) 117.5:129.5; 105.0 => 0.043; 0.107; 2.47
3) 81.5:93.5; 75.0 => 0.012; 0.031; 2.63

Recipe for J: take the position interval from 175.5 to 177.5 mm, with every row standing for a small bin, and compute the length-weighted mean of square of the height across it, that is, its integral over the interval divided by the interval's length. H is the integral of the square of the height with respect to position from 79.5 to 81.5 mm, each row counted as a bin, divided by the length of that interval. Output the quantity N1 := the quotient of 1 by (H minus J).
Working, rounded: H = 6.10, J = 6.45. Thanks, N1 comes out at -3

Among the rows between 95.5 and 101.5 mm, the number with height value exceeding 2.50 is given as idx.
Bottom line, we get 2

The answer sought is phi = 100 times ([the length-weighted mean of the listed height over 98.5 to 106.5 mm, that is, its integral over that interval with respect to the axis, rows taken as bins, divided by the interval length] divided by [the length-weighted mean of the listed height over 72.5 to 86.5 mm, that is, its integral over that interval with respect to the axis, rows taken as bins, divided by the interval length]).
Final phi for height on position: 98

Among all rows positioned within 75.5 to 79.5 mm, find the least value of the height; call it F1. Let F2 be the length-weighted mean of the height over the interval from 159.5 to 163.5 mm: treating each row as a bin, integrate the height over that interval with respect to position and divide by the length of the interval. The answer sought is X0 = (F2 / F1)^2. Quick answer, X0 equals 1.02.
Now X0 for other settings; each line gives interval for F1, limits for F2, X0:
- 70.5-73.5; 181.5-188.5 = 0.81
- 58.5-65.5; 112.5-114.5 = 1.01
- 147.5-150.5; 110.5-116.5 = 1.07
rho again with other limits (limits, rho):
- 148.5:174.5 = 2.51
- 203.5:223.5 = 2.53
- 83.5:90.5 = 2.49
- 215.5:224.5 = 2.51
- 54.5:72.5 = 2.76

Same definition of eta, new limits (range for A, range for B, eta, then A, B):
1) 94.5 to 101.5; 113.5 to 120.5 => 1.5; 0.3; 0.1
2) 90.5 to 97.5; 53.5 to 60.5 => 0.0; 0.3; 0.6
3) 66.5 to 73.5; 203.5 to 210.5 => 1.3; 1.0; 0.7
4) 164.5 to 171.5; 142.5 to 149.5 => 2.0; 0.6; 0.0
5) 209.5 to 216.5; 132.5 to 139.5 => 2.0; 0.9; 0.0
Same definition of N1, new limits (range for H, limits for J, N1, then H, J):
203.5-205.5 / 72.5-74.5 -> -1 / 6.55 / 7.62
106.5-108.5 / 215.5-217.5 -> 39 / 6.35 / 6.33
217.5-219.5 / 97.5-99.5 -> 13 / 6.33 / 6.25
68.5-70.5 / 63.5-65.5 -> 1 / 9.18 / 7.95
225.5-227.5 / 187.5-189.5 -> -2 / 6.03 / 6.63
